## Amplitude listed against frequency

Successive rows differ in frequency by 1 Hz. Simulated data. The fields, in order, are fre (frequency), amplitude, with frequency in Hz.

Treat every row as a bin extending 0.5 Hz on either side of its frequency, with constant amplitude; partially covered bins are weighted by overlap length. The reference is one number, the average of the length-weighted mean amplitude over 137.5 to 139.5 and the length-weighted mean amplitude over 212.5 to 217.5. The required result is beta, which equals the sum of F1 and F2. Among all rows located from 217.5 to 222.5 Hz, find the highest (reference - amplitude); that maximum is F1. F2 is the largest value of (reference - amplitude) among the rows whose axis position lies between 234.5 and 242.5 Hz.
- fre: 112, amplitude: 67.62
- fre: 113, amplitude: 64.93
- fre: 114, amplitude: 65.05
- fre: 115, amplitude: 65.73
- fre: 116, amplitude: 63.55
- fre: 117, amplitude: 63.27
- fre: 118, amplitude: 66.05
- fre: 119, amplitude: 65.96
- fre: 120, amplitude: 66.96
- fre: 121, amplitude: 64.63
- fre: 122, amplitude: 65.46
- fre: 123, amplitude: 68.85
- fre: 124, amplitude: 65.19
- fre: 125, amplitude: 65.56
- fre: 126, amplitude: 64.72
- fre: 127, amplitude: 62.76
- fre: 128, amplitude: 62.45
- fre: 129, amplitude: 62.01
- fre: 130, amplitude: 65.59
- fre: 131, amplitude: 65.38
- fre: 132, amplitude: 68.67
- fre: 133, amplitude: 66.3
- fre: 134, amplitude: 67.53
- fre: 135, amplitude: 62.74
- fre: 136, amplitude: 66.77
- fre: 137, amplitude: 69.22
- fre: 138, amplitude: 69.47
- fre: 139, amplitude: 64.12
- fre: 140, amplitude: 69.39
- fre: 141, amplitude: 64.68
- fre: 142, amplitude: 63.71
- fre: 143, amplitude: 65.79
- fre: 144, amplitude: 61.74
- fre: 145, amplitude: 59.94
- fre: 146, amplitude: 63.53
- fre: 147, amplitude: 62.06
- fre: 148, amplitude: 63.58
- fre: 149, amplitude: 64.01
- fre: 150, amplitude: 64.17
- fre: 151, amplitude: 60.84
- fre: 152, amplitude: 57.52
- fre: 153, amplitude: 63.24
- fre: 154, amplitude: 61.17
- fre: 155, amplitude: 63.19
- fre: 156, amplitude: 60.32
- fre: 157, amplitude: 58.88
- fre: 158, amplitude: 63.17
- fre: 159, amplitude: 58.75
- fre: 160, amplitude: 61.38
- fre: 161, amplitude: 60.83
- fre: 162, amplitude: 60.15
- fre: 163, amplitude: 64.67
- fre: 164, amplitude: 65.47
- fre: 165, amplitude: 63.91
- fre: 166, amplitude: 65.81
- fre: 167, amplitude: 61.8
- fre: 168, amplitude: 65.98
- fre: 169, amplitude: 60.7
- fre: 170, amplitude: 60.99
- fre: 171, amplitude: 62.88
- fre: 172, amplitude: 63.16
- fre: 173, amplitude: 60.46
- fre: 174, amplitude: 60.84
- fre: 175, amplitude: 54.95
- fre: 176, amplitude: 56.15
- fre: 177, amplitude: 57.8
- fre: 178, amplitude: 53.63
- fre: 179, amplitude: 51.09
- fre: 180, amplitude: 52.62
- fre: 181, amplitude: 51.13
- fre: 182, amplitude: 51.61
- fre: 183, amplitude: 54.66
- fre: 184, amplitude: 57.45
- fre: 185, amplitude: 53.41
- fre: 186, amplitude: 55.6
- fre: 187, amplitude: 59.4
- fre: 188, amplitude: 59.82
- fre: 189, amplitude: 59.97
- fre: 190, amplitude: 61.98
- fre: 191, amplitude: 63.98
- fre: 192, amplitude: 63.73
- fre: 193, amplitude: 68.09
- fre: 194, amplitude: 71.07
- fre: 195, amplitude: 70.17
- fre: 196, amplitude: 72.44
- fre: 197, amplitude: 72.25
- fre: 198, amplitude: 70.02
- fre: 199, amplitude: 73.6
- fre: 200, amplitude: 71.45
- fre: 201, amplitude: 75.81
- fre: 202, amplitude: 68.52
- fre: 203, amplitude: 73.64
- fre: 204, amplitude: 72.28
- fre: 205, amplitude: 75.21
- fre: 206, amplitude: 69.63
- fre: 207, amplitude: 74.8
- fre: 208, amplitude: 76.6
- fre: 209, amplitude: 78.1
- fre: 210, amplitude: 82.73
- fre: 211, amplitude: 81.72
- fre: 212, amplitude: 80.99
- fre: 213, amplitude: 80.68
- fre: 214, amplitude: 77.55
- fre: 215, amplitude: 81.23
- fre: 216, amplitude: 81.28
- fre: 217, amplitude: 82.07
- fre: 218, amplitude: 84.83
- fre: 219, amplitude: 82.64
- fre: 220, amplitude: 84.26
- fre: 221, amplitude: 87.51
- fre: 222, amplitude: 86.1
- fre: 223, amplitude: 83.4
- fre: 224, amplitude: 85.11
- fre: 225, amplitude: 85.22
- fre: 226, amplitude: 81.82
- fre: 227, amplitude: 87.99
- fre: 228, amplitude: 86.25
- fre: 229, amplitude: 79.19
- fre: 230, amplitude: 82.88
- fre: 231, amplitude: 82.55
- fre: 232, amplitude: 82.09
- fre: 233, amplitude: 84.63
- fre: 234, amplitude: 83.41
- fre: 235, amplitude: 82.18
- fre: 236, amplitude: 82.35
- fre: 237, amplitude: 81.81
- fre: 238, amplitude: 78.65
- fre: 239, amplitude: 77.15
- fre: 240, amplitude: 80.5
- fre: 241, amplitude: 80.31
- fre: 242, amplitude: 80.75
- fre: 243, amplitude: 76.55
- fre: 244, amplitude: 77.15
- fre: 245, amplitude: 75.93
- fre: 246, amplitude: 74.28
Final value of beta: -12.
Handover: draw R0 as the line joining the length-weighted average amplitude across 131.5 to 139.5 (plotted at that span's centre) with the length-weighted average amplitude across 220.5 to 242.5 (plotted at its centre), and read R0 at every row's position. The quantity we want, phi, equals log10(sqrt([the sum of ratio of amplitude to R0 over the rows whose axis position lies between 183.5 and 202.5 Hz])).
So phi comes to 0.606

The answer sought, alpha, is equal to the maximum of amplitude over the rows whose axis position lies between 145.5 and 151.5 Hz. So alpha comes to 64.17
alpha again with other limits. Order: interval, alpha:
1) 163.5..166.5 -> 65.81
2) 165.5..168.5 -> 65.98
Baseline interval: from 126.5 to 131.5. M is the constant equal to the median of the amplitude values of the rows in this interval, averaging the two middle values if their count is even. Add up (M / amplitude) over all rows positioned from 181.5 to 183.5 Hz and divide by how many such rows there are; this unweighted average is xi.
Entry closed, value 1.18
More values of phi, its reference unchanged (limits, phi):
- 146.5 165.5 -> 0.612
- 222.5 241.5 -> 0.638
